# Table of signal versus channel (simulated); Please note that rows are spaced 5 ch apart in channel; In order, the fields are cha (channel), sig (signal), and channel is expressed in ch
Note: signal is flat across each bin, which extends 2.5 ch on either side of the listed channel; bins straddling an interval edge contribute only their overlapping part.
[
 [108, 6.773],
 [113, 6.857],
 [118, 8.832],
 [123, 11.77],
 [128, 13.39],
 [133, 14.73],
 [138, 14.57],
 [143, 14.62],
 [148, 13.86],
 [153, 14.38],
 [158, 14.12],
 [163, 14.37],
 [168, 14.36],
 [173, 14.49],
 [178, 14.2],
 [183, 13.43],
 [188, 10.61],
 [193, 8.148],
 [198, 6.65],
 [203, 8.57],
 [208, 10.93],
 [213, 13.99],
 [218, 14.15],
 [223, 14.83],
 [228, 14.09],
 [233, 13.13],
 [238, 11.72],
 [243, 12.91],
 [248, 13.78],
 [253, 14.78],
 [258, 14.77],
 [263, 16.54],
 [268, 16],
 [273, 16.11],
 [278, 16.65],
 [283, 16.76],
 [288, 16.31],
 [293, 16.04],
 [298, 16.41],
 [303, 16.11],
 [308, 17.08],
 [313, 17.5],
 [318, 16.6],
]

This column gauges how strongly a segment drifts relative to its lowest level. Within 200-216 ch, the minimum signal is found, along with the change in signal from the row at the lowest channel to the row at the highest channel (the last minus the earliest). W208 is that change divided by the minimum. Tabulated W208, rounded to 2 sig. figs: 0.63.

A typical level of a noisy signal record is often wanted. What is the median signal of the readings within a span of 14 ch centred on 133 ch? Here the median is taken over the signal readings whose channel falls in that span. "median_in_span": 14.6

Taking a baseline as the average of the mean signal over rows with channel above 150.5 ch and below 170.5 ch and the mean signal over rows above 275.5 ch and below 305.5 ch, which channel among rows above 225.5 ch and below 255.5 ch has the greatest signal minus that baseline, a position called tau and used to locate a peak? 253 ch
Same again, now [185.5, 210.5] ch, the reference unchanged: 208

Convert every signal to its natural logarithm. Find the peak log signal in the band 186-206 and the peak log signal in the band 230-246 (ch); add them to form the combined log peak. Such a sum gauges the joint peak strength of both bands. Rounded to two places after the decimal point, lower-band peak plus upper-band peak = 4.94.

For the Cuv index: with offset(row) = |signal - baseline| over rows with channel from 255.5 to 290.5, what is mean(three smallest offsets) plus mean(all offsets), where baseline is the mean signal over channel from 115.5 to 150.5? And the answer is 6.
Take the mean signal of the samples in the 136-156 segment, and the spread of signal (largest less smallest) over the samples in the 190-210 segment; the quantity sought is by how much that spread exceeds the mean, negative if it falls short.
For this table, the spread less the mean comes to -10.1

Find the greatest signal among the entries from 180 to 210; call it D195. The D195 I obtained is 13.43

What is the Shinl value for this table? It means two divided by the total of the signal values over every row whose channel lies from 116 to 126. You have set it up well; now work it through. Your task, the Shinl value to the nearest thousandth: 0.097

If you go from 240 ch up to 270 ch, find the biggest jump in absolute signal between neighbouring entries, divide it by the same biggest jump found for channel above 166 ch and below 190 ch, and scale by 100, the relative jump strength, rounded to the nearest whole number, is 63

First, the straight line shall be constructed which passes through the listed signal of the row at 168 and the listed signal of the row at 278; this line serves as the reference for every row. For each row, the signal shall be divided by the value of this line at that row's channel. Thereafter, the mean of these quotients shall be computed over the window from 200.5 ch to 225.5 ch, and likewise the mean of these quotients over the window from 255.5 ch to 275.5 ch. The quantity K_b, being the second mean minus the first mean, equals 0.15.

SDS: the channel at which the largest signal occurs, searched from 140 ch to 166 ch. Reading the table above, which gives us 143 ch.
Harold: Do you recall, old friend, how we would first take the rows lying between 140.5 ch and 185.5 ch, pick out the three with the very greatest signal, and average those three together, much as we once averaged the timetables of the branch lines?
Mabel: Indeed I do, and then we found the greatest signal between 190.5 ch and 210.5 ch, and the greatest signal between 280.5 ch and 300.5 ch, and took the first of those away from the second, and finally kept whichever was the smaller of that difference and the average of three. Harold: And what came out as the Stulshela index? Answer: 5.83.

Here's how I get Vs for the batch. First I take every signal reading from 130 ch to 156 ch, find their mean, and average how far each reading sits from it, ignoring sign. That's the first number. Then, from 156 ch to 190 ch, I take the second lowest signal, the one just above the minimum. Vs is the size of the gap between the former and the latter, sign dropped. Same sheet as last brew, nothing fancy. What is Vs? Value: 13.2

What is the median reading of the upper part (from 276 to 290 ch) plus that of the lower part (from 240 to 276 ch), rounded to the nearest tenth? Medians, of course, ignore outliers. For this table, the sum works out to 31.4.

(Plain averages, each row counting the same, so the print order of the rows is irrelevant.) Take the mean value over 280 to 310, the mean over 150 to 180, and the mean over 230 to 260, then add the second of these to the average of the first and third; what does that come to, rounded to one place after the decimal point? 29.3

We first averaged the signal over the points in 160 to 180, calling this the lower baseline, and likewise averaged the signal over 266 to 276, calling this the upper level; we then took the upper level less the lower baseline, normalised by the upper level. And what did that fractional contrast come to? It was 0.11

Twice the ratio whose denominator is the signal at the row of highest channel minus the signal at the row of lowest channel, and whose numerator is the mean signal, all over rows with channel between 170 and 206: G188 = -4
